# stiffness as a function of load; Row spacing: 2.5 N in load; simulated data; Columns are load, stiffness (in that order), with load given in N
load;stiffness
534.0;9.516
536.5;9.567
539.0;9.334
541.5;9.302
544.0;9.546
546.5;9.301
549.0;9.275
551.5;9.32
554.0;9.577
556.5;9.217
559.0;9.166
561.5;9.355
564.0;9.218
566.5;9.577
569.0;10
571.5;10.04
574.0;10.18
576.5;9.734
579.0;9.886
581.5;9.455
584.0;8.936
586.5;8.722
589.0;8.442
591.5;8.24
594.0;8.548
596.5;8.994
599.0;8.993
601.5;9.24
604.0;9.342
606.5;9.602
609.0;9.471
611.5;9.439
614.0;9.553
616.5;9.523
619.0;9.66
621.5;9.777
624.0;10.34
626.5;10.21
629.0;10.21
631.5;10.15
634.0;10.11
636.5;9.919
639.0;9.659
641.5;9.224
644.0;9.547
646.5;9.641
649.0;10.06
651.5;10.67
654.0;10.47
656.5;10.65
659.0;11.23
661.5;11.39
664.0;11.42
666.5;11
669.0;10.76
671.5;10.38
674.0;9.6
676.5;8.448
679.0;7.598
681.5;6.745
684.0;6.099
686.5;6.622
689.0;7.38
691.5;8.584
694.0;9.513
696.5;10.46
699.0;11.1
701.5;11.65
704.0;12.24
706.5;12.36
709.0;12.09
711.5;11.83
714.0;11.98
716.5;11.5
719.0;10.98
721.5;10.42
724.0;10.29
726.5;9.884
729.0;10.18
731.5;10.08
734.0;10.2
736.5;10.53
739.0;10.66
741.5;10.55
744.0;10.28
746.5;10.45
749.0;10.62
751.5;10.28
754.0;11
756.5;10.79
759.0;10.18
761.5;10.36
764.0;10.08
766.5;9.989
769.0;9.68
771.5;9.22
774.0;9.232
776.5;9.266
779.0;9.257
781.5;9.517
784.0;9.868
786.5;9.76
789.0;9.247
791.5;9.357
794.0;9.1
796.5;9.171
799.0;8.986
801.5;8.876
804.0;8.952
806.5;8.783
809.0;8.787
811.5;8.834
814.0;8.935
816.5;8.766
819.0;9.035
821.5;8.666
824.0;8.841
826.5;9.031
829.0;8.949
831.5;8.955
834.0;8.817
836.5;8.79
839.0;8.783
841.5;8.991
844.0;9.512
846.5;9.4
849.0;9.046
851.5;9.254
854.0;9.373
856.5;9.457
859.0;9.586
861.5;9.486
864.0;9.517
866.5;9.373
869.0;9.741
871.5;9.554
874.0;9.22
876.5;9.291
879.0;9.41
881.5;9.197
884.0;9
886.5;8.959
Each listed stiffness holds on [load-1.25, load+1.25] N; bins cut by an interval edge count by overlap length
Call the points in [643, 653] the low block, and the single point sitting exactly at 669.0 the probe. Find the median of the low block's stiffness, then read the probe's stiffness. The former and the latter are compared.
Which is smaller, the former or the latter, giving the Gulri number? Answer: 9.85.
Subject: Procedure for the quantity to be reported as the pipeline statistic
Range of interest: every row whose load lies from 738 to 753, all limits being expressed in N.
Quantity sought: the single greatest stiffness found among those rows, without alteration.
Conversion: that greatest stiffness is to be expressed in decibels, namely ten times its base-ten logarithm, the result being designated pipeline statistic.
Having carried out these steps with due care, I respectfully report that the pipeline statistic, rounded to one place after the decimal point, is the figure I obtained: 10.3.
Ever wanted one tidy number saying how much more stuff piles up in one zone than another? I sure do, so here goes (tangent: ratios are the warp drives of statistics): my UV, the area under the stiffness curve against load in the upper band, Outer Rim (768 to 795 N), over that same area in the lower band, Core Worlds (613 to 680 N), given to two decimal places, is 0.38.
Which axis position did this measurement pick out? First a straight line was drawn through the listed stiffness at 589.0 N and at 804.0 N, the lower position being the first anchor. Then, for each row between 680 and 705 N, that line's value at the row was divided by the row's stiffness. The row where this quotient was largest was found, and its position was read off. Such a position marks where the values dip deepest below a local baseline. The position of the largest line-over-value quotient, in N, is 684.0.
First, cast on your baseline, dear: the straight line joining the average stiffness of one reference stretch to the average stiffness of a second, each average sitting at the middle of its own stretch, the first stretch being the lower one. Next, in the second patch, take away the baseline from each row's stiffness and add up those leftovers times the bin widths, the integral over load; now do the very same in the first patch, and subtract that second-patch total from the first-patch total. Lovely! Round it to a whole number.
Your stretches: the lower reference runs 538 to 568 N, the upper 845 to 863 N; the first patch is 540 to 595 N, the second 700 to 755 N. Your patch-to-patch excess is -87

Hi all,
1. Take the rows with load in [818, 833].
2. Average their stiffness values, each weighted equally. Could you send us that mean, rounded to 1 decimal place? 8.9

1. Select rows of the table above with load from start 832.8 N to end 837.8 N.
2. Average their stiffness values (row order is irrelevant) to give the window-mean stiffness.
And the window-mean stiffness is 8.8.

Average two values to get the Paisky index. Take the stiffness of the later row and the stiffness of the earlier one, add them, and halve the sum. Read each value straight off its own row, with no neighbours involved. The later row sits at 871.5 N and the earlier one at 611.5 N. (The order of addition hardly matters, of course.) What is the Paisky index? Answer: 9.5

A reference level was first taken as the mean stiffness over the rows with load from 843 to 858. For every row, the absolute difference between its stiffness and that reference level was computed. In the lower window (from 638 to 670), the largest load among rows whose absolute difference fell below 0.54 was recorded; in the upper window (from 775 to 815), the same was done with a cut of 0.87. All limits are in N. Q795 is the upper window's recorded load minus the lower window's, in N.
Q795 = 167.5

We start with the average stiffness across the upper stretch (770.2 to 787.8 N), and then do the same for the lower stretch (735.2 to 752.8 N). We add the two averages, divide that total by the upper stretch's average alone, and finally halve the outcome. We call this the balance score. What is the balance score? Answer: 1.05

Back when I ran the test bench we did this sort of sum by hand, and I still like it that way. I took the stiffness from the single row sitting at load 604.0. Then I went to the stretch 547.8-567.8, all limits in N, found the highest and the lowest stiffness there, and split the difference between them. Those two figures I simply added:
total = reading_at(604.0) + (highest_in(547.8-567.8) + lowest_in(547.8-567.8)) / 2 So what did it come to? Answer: 18.7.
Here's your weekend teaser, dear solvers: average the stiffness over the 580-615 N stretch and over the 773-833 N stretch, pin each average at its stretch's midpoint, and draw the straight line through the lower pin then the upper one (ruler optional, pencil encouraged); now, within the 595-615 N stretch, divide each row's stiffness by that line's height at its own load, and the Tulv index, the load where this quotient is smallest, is 599.0 N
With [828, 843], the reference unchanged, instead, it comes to 839.0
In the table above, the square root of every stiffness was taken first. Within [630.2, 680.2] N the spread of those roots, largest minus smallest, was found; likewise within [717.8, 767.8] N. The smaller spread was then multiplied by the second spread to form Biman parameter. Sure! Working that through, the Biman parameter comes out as 0.030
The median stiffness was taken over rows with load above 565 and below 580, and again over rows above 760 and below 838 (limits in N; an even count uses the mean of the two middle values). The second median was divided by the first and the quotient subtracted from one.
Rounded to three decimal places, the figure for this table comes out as 0.091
